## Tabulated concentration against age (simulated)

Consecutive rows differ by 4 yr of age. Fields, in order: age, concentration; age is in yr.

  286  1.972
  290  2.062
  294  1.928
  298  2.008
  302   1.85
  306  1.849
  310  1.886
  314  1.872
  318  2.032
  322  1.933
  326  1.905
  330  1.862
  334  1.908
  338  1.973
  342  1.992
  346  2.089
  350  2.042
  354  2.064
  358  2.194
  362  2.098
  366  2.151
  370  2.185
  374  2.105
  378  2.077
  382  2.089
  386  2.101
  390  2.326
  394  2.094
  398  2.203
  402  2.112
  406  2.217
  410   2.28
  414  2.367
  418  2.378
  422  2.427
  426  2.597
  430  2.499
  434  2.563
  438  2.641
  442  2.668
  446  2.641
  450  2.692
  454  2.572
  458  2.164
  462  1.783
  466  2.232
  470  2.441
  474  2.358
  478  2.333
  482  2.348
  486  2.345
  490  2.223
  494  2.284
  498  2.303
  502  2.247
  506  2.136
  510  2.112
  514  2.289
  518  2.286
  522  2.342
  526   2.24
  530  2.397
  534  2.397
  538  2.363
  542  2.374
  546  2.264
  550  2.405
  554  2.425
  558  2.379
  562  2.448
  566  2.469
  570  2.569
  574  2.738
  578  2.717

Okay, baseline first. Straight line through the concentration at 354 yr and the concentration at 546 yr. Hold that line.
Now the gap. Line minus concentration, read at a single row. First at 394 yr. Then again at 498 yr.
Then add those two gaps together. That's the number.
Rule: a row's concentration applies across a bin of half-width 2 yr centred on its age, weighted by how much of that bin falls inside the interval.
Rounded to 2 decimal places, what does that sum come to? -0.08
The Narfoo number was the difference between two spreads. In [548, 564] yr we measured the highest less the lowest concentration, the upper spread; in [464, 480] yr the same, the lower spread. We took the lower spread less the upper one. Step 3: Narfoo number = 0.14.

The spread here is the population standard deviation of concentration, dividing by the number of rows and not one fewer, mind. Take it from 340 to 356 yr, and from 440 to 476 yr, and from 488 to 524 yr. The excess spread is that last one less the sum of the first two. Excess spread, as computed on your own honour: -0.24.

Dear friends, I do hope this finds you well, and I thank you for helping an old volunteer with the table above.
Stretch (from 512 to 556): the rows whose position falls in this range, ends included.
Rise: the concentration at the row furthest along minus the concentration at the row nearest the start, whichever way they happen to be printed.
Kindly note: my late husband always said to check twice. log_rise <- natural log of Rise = -2.0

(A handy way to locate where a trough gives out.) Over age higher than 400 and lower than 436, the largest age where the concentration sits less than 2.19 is 402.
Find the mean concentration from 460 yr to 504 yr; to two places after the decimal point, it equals 2.26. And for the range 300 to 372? 1.99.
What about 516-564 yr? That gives 2.36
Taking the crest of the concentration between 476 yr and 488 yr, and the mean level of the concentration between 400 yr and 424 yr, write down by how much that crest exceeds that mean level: 0.05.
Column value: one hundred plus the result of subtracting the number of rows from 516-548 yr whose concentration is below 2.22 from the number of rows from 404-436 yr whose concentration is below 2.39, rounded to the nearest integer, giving 104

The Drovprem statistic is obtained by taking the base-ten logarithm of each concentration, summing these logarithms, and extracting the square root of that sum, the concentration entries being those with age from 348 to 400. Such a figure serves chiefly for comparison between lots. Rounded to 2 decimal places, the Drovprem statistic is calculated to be 2.07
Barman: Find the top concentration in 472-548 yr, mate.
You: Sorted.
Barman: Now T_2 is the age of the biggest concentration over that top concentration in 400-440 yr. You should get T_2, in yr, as 438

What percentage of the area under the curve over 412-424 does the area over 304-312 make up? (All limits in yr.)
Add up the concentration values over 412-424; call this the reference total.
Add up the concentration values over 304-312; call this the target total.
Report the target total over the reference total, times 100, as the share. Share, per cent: 52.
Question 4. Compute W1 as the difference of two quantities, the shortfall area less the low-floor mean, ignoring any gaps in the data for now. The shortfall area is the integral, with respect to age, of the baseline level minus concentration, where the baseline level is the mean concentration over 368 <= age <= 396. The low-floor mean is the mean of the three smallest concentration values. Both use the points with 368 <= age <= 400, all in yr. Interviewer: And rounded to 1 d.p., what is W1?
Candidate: -2.3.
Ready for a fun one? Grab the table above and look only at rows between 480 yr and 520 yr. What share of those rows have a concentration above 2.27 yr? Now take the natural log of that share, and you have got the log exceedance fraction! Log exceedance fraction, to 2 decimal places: -0.51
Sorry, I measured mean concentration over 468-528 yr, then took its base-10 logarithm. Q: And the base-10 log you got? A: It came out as 0.359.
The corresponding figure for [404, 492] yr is 0.380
